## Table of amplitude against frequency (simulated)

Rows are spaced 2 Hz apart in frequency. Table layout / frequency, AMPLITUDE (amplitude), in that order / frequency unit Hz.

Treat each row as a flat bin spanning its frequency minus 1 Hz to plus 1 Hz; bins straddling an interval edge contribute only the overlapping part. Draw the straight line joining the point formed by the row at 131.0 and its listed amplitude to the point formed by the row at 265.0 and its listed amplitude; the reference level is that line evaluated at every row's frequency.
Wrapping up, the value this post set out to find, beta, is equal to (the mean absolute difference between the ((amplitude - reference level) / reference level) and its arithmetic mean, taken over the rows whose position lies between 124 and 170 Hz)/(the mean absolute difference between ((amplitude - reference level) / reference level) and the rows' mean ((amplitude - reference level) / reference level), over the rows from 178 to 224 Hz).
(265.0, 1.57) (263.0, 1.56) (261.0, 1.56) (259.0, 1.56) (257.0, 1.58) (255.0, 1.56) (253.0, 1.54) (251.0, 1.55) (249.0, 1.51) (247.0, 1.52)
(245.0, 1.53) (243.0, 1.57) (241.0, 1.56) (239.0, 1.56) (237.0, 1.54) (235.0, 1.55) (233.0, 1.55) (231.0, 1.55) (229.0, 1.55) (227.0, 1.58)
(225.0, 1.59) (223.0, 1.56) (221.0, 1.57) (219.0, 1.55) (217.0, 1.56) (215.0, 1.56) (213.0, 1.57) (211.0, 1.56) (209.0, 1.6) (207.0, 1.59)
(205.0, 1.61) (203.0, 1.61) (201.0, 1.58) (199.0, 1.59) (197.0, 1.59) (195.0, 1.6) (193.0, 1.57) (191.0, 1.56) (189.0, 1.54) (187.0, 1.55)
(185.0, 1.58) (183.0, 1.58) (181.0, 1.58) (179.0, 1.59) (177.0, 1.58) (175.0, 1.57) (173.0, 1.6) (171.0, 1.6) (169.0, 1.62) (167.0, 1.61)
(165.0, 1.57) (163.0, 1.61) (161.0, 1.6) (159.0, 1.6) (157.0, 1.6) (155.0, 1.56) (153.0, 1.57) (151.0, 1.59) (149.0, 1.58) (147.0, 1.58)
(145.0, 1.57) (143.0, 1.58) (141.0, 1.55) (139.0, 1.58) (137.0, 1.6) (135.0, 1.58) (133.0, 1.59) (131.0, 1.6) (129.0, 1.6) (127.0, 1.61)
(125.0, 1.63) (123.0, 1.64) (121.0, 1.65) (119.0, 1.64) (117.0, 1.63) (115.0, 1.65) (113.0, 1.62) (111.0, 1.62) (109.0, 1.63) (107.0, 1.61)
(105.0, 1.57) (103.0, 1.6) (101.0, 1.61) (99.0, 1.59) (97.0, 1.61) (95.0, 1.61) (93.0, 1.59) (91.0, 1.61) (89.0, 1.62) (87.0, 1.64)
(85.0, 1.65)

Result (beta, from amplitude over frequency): 1.08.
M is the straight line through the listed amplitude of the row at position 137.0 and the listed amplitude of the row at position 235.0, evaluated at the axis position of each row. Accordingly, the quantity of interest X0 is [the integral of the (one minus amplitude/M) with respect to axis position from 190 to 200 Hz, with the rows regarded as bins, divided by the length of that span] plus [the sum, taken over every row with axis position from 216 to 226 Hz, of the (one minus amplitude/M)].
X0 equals -0.036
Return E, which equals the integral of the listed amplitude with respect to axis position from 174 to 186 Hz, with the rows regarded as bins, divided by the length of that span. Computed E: 1.58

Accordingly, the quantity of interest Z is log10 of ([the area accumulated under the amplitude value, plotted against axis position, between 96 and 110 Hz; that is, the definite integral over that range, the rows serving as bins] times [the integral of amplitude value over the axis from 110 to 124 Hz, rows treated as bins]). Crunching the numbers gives 2.71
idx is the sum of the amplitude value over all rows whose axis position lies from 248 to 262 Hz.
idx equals 10.9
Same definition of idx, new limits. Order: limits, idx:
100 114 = 11.3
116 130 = 11.4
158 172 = 11.2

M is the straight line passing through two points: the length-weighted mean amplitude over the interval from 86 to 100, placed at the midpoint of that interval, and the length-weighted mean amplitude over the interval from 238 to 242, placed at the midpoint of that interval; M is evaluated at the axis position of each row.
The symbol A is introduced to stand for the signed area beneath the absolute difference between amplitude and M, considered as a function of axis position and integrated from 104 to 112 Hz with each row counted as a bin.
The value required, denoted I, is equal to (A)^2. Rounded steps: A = 0.16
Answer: 0.027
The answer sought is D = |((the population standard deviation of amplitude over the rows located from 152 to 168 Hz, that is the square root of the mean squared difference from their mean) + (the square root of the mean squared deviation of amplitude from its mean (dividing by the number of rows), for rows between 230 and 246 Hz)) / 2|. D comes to 0.0152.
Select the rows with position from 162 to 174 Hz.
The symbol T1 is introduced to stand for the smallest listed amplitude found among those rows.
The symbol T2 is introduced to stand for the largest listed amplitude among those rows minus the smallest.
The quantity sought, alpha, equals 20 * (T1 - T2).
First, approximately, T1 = 1.57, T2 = 0.050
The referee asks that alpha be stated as 30.4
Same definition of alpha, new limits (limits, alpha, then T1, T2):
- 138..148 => 30.4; 1.55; 0.030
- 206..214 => 30.4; 1.56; 0.040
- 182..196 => 29.6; 1.54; 0.060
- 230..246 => 29.8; 1.53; 0.040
